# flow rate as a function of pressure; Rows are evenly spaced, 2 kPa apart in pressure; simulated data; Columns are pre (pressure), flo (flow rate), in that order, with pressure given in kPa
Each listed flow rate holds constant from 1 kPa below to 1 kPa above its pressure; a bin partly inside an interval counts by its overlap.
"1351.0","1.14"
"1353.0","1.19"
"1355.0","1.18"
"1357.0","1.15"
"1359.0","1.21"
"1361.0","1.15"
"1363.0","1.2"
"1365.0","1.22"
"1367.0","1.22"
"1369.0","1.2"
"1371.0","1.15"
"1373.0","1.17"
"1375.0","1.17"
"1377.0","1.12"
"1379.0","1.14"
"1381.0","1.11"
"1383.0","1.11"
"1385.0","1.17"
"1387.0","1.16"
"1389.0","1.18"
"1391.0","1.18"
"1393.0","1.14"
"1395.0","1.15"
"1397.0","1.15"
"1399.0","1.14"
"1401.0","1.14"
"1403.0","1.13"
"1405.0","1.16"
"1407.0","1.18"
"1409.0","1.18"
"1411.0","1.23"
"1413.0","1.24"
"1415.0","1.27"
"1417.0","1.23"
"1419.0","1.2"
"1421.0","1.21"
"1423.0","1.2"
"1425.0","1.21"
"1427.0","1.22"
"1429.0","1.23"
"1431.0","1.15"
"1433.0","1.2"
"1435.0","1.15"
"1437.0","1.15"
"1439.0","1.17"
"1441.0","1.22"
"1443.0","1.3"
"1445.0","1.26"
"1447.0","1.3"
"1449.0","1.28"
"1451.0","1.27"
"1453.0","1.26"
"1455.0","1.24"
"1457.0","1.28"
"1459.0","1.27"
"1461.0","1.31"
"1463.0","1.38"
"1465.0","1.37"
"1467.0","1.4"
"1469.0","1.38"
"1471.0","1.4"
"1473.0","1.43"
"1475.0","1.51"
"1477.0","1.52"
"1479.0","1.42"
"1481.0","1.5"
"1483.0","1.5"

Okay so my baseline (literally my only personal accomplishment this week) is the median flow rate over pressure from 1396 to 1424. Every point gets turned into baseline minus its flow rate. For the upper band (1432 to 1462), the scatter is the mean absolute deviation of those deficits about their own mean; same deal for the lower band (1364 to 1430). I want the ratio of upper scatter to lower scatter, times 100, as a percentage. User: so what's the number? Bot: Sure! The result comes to 132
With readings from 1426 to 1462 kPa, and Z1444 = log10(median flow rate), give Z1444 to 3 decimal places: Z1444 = 0.097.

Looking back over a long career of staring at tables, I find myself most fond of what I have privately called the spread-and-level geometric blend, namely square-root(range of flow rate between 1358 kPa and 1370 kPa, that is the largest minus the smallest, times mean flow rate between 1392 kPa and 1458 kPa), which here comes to 0.29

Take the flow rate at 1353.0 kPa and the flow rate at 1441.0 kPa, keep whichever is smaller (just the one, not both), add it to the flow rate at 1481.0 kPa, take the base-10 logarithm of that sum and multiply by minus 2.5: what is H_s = -1.07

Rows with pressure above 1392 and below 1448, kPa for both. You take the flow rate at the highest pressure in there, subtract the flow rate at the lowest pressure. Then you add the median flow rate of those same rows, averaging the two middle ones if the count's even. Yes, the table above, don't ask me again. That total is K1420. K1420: 1.36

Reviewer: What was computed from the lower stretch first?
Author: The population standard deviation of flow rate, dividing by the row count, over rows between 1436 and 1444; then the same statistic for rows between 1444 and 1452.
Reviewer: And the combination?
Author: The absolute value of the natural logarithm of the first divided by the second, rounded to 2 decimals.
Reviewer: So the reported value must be 1.36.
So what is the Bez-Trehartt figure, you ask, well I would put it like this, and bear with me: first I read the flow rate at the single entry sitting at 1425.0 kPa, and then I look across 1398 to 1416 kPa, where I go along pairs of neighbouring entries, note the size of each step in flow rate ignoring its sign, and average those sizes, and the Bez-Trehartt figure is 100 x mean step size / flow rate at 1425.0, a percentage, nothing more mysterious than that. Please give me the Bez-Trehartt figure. 1.5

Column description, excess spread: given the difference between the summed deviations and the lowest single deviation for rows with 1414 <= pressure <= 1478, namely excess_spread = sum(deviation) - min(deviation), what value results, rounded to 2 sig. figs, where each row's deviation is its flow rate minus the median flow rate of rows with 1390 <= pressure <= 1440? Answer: 3.2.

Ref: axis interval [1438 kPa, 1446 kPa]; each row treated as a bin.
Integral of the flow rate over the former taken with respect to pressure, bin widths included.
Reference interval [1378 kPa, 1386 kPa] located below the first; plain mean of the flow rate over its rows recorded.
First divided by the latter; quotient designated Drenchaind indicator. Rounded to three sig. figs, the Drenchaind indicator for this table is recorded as 8.74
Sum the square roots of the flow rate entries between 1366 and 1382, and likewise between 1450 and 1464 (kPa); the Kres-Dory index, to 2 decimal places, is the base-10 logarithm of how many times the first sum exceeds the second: 0.04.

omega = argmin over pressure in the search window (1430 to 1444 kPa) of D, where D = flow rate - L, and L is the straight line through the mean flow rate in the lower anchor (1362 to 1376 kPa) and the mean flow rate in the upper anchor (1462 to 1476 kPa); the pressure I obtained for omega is 1437.0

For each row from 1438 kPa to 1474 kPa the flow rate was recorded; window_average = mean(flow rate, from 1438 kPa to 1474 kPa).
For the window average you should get 1.31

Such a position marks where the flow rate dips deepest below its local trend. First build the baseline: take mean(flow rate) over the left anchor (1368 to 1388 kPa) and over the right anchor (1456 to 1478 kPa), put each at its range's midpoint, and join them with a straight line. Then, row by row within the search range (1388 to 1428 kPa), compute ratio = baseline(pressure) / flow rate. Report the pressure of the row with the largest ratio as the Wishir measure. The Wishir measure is 1403.0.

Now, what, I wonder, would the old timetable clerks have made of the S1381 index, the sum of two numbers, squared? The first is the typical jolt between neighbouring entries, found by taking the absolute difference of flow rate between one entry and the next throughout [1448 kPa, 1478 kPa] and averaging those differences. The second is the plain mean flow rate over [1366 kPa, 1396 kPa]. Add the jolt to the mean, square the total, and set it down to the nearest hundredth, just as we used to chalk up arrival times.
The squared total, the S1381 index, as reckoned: 1.41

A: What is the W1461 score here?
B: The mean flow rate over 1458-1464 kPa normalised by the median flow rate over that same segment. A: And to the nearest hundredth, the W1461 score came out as 1.01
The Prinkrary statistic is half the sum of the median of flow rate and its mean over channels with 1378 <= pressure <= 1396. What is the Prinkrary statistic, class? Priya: 1.15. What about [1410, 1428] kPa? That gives 1.22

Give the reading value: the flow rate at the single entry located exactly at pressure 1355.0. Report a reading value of 1.18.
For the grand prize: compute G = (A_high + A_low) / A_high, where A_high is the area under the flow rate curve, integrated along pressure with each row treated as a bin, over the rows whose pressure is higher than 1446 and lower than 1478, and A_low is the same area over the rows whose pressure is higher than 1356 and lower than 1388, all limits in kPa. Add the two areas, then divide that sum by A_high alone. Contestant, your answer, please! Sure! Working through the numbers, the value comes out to 1.86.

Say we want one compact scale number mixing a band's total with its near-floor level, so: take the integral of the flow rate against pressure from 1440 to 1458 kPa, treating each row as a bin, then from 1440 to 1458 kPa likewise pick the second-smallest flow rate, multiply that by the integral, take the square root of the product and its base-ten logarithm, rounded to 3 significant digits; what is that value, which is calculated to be 0.726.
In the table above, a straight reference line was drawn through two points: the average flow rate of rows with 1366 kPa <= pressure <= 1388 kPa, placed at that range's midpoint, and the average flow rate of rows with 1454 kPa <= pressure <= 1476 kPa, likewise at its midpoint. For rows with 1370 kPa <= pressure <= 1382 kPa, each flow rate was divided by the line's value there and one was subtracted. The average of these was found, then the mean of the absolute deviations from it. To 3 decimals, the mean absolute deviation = 0.023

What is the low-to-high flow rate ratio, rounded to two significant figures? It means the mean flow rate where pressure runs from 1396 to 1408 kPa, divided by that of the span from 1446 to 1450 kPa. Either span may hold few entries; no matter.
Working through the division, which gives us 0.89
